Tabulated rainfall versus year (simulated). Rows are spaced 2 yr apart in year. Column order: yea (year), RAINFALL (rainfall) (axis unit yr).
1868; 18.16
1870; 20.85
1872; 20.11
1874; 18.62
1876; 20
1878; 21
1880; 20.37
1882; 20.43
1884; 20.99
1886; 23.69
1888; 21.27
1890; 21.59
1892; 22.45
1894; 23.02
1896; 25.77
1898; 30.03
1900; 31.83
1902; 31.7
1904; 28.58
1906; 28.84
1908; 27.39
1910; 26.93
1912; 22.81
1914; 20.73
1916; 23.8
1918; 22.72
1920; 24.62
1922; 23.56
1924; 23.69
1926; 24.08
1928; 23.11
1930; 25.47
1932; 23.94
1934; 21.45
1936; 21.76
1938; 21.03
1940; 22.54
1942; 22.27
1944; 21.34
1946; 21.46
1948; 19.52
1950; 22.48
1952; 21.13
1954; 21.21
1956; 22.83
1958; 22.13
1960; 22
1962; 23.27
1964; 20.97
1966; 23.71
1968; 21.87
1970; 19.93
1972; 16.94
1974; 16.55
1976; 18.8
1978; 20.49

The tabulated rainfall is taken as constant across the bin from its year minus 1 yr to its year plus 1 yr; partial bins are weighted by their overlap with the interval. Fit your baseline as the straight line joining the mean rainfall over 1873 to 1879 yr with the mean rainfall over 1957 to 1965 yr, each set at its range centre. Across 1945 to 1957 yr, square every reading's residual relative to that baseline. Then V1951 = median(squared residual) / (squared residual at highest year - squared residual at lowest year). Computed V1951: 0.7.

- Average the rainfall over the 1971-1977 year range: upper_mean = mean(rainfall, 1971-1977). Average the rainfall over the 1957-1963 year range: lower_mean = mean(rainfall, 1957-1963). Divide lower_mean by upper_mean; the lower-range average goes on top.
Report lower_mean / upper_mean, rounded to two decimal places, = 1.29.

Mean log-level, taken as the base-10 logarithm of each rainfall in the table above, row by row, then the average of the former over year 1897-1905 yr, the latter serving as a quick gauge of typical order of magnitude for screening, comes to 1.48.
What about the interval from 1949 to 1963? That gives 1.35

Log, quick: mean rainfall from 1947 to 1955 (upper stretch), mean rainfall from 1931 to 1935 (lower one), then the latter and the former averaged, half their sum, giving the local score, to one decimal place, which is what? 21.9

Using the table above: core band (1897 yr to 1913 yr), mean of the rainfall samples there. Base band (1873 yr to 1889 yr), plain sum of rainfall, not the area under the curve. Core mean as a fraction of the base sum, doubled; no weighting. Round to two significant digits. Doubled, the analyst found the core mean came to 0.34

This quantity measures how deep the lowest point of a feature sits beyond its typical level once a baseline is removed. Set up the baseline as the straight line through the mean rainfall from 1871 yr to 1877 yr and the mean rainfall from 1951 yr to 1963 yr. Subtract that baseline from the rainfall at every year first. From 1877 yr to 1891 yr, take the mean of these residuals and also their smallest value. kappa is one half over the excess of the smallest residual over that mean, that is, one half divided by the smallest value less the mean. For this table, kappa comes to -0.59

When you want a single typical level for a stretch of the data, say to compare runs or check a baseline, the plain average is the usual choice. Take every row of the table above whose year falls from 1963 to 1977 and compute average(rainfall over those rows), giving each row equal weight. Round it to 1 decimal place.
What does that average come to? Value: 19.8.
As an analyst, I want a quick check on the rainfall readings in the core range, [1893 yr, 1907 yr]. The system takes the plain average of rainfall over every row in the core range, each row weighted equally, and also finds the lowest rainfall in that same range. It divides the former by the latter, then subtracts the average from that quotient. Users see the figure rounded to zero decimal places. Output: -27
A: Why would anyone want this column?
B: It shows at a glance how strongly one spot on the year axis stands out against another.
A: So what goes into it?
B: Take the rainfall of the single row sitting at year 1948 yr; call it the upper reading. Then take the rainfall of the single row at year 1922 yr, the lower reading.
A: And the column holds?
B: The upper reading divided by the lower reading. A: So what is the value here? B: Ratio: 0.83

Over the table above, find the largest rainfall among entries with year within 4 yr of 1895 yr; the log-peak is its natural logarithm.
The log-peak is 3.40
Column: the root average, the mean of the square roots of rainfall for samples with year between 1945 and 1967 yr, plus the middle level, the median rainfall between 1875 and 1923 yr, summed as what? 28.0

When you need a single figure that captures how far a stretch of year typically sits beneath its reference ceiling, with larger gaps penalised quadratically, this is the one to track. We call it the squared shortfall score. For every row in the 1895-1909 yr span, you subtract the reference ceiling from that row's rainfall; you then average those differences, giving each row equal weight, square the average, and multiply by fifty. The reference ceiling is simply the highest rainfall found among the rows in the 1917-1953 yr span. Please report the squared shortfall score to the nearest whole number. 682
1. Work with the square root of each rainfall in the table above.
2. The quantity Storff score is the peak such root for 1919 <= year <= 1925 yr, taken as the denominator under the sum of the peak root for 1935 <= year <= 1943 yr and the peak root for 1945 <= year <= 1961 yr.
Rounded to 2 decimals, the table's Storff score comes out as 1.92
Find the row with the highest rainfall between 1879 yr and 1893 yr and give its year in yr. 1886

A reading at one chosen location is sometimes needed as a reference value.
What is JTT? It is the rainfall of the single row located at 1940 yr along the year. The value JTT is 22.54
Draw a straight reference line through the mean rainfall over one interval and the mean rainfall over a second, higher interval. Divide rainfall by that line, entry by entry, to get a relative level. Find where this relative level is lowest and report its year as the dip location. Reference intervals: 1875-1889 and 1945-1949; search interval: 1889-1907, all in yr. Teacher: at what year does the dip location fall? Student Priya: 1890 yr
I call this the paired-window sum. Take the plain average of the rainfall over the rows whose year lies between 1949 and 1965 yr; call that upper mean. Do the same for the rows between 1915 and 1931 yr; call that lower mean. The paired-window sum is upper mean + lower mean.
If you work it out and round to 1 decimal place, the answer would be 45.9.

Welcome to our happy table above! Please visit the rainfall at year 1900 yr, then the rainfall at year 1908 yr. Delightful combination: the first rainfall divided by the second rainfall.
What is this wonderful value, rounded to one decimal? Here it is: 1.2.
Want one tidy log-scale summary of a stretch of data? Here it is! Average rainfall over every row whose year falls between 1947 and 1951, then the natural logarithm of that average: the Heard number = 3.04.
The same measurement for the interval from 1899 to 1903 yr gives 3.46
